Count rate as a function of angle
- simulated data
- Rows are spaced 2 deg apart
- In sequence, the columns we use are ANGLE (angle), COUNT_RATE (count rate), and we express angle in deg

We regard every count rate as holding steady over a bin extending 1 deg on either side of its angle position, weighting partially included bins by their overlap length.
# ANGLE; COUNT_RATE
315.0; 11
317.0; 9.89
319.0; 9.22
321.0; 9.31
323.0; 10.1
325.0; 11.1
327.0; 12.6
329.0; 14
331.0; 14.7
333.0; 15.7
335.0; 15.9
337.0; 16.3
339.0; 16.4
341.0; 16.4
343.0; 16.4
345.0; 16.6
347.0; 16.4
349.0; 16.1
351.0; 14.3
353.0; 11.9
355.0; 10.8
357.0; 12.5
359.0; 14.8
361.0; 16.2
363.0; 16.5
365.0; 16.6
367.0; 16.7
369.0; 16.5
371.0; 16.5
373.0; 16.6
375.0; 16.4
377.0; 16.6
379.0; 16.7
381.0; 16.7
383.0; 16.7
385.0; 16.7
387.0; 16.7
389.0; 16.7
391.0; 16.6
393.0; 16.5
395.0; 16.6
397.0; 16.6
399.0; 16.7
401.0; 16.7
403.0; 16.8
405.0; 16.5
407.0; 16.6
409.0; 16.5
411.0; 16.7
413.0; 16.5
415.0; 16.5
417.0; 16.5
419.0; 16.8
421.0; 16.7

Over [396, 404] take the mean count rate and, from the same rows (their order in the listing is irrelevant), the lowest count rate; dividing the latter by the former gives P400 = 0.99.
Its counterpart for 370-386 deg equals 0.99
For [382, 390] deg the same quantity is 1.00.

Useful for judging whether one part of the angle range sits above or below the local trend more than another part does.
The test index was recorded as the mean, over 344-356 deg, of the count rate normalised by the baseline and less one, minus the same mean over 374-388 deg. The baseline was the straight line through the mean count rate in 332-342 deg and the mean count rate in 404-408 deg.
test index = -0.130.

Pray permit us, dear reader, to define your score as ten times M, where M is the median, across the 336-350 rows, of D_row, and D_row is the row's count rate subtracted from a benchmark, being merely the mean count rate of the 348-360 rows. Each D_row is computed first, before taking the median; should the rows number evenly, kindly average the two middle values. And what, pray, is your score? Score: -30.0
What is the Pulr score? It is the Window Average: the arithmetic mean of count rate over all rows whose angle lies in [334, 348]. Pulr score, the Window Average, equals 16.3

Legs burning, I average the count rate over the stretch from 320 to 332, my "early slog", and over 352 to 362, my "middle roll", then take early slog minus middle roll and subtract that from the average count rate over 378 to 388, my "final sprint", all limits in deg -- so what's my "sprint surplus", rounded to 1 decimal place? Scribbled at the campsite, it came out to 18.0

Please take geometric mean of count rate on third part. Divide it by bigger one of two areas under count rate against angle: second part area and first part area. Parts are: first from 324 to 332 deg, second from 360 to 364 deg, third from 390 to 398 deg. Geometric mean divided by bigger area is 0.158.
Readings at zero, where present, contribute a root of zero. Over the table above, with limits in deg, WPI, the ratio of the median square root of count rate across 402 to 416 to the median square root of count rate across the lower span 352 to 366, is 1.06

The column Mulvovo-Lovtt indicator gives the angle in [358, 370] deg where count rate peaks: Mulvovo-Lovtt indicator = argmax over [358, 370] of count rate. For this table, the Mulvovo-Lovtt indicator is 367.0 deg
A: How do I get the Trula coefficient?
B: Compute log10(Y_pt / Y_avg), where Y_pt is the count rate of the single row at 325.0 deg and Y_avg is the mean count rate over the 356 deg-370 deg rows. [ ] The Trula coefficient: -0.15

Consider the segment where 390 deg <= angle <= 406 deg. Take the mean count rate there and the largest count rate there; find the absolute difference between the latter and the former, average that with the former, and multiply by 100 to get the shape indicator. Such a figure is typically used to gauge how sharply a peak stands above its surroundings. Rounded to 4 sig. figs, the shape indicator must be 840.0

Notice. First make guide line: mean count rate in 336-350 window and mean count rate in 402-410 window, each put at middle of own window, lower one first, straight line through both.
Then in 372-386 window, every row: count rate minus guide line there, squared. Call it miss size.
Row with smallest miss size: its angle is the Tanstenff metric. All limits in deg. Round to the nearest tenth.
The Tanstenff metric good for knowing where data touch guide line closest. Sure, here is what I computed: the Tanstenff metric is 375.0 deg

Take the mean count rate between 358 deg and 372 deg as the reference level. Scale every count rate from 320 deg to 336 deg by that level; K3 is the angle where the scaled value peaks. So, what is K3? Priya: 335.0 deg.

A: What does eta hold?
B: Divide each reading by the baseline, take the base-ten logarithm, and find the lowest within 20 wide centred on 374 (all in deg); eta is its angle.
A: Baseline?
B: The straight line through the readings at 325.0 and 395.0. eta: 383.0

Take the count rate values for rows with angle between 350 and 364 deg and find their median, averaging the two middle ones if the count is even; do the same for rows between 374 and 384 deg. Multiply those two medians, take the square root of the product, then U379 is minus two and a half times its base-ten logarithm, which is -2.97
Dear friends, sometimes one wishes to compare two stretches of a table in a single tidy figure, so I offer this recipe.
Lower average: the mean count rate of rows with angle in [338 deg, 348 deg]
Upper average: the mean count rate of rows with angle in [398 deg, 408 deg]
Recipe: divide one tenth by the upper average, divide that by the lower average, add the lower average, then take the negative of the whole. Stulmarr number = -16.4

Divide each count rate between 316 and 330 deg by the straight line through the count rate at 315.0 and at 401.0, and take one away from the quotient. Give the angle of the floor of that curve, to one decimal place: 321.0 deg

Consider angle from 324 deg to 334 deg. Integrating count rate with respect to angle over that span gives 136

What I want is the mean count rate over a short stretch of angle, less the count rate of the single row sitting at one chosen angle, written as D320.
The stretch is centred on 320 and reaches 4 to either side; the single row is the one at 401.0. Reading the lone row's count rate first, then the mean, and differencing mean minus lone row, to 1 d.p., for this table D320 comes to -7.1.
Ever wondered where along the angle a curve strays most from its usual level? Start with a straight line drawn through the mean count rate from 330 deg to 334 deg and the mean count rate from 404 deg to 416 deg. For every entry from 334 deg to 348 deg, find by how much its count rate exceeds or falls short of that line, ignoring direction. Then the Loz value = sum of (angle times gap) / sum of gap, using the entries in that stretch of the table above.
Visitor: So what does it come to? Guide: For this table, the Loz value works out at 341.3 deg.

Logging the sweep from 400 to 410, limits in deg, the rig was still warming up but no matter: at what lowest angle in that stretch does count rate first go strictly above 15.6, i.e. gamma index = 401.0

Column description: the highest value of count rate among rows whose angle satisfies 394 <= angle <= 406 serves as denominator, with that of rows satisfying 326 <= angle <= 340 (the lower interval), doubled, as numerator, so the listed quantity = 1.95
